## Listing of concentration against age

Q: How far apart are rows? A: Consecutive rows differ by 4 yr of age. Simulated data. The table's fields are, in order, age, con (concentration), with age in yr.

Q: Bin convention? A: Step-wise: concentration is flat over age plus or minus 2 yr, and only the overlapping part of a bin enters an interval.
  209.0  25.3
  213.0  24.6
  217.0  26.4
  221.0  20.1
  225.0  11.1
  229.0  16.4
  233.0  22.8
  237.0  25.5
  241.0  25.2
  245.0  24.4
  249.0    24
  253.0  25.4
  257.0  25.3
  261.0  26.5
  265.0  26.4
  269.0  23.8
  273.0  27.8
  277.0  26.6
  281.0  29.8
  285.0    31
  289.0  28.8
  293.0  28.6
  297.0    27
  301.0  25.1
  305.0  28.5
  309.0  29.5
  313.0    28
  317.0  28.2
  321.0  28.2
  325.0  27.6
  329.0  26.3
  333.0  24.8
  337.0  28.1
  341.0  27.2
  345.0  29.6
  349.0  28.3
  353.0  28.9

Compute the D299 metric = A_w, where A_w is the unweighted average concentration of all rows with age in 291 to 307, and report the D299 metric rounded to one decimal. 27.3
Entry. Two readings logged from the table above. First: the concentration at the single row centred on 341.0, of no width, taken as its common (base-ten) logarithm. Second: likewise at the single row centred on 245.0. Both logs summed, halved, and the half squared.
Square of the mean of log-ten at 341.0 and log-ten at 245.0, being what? 1.99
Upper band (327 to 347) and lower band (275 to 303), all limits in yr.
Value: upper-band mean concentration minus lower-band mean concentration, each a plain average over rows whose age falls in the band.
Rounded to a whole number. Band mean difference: -1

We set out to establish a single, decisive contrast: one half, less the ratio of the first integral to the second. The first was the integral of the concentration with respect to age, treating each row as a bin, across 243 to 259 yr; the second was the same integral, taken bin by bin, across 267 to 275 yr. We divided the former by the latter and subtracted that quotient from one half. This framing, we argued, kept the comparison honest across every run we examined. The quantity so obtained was -1.4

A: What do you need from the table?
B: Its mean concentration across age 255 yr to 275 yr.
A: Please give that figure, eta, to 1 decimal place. 26.0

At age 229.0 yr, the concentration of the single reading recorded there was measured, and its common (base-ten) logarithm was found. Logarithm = 1.215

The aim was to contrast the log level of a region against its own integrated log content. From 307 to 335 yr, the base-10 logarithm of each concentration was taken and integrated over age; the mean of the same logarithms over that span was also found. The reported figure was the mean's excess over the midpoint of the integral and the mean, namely -19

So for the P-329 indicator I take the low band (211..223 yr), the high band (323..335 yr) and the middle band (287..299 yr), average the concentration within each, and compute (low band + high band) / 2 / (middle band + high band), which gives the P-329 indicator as 0.459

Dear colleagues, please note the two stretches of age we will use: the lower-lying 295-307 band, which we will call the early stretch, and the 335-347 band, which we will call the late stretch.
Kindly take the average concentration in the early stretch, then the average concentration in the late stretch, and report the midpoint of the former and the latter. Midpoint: 27.6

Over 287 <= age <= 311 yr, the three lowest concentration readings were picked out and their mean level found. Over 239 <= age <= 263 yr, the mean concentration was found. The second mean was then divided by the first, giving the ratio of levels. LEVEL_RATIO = 0.94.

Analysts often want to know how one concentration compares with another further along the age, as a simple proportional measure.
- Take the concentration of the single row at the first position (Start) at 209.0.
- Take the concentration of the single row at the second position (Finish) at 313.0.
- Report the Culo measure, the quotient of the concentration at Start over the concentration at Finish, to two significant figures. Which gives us 0.90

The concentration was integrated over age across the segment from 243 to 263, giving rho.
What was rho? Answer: 502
